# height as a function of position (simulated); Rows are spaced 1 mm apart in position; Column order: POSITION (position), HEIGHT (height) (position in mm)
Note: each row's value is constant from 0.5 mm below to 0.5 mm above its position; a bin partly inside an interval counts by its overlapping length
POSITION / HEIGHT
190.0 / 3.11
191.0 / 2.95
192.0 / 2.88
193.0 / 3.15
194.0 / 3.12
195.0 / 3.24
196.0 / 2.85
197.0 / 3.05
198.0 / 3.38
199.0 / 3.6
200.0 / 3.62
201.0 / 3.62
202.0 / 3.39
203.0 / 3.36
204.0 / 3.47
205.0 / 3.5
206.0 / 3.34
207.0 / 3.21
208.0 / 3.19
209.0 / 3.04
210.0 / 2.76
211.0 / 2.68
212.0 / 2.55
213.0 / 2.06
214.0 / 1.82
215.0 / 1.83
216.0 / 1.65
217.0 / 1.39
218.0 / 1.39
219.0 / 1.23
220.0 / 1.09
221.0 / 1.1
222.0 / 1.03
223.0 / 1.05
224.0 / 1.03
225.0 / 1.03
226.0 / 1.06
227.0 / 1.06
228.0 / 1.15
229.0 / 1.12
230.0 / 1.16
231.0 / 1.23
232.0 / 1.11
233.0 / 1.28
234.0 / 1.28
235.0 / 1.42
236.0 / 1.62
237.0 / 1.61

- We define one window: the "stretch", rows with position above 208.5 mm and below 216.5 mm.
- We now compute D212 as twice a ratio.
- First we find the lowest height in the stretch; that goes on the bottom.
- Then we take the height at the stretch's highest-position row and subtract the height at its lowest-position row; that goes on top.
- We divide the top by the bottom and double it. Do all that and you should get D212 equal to -1.7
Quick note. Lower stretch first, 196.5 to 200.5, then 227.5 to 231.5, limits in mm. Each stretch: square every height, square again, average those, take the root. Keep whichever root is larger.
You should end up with 11.8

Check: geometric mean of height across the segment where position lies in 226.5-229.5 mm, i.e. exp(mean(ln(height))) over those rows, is 1.1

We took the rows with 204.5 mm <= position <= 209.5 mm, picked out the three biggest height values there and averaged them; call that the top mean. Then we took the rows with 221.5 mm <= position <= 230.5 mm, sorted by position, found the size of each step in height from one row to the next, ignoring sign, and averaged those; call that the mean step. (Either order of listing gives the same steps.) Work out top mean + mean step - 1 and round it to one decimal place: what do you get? 2.4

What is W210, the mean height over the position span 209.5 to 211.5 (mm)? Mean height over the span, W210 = 2.72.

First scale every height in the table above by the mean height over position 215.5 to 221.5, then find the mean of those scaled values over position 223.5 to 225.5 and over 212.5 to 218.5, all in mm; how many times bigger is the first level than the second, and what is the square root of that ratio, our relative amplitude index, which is 0.78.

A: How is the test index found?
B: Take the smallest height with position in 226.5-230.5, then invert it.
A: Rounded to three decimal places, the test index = 0.943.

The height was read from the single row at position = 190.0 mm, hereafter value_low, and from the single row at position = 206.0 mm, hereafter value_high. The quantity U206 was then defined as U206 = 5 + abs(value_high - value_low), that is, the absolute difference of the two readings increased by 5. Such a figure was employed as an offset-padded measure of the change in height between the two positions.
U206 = 5.2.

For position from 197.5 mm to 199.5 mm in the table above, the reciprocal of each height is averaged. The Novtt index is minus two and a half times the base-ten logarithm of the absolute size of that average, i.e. 1.4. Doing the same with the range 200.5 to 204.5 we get 1.3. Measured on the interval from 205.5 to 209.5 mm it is 1.3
